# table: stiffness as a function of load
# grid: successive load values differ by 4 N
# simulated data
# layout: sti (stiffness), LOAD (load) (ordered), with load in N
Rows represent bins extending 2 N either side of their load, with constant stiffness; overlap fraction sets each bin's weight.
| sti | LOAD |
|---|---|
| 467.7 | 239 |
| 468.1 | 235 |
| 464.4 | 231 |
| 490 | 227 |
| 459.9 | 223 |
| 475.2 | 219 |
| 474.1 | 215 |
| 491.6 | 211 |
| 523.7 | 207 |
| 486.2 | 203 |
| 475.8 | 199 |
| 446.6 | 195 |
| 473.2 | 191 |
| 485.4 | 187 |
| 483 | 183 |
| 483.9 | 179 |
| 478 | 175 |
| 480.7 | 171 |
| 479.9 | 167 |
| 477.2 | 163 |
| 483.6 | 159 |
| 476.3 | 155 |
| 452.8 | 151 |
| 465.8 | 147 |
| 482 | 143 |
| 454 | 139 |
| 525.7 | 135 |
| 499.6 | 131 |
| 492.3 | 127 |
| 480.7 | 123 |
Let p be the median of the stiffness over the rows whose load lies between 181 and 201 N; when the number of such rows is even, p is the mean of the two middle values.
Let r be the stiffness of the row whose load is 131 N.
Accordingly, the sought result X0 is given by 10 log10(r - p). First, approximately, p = 476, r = 499.6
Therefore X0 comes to 13.8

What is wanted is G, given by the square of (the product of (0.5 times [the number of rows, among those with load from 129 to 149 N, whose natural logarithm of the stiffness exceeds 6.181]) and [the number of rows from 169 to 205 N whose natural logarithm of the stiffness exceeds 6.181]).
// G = 9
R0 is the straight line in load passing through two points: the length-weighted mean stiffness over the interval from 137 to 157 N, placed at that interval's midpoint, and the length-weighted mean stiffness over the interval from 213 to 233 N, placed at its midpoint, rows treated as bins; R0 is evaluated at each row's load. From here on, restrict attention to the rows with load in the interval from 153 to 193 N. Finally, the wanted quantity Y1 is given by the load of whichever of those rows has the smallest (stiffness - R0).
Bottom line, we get 191 N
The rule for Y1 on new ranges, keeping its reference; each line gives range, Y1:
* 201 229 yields 223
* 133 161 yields 151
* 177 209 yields 195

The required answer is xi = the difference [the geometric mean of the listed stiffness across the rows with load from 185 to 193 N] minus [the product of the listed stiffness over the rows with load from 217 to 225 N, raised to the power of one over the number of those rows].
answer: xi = 12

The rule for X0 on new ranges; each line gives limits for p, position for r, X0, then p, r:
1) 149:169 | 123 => 5.4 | 477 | 480.7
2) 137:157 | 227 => 13.8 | 466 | 490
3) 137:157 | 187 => 12.9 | 466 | 485.4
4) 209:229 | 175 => 4.5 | 475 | 478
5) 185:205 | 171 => 6.9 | 476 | 480.7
